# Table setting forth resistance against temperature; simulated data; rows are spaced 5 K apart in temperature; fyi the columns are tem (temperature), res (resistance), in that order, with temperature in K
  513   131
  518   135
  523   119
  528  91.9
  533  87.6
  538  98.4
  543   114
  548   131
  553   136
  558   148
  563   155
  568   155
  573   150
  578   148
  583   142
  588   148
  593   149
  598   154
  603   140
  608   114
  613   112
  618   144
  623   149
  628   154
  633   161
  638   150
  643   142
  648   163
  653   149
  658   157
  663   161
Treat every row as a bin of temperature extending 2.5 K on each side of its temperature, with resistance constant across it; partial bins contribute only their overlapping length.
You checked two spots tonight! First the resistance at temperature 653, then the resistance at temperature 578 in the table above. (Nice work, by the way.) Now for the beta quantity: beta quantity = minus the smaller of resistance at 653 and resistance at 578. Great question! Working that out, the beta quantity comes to -148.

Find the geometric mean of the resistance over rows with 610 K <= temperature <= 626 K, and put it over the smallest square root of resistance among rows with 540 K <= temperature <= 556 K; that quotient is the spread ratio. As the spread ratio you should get 12.5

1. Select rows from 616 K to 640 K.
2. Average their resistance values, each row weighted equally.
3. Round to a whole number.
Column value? 152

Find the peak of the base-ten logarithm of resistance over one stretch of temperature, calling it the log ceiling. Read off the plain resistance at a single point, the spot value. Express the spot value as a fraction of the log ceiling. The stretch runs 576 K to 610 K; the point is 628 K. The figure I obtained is 70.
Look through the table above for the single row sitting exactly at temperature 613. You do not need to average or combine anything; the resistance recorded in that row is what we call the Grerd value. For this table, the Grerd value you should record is 112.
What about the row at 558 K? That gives 148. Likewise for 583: 142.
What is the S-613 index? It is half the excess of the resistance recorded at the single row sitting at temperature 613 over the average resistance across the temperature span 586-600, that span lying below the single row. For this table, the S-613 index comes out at -19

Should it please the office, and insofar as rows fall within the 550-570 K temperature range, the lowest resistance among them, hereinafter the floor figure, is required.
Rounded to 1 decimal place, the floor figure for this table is 136.0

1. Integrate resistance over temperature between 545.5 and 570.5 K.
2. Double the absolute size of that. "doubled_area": 7250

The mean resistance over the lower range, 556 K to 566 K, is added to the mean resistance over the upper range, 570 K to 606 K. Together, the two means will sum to 299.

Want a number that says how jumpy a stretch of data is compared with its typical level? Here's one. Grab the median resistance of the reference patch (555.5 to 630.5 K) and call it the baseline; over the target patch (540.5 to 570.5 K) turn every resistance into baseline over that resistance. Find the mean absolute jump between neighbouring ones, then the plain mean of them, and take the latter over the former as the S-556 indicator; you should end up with 16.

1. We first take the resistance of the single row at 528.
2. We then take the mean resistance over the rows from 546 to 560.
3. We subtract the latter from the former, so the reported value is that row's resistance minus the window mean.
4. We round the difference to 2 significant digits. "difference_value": -46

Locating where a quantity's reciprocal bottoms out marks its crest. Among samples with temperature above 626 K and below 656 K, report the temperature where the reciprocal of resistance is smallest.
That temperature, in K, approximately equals 648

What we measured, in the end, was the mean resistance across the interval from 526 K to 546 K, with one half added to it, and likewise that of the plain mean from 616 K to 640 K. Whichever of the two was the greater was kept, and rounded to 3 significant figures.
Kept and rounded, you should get 152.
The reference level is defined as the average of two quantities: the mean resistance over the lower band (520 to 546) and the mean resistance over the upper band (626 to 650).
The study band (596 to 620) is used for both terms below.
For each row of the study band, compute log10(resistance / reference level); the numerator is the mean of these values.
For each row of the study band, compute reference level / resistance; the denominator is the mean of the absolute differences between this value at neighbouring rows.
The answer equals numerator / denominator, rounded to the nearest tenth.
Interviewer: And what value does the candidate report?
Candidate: 0.1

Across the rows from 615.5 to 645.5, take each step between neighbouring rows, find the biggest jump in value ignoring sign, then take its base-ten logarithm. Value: 1.0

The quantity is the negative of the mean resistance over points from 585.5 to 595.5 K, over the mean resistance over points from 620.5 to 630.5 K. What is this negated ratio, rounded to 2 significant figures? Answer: -0.98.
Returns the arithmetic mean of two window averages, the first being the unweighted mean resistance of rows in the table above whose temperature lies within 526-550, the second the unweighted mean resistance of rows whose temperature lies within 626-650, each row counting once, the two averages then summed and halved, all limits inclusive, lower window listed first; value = 129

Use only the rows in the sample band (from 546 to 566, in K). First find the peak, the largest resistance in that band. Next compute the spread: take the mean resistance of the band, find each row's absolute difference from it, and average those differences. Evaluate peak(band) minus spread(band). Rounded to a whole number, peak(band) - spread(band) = 146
